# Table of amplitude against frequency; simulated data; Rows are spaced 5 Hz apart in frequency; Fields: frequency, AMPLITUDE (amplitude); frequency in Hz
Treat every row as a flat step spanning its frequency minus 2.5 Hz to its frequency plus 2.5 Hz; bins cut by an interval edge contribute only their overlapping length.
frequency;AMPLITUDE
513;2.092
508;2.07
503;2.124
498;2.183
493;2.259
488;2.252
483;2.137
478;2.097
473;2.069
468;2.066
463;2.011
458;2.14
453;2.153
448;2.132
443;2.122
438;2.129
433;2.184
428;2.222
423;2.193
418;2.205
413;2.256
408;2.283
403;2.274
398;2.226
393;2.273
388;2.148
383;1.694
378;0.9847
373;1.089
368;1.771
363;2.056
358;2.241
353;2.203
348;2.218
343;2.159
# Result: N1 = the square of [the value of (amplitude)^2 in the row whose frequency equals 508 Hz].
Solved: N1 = 18.4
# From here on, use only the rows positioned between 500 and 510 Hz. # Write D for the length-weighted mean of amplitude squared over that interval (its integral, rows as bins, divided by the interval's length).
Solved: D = 4.4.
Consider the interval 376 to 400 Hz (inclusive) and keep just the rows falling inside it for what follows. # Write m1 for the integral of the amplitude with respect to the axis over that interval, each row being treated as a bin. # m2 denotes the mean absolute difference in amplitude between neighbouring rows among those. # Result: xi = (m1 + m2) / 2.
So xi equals 22.7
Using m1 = 45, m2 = 0.33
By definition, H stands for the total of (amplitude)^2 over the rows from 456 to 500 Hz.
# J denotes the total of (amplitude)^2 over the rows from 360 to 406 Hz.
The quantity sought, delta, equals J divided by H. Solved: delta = 0.79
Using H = 41.1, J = 32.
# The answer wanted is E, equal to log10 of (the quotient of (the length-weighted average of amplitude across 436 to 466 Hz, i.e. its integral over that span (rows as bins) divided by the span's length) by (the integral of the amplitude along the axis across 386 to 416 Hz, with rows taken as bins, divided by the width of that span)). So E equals -0.03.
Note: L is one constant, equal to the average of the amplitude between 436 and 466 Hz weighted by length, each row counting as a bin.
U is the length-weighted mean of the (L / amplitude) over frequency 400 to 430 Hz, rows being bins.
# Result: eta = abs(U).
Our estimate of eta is 0.94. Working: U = 0.94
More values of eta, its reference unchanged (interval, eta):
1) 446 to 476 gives 1.01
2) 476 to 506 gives 0.97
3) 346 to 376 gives 1.19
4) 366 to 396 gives 1.40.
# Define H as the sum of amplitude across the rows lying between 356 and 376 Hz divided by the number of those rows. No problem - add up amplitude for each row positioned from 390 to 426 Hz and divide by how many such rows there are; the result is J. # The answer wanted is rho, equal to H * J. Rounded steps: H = 1.79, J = 2.24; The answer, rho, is 4.02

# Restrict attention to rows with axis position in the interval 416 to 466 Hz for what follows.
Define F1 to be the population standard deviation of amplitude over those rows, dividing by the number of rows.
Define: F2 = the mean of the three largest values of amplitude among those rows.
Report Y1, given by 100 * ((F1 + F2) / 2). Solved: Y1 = 113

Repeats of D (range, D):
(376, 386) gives 2.1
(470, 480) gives 4.3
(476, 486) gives 4.5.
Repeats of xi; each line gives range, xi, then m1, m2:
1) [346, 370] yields 25.3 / 50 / 0.13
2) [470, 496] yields 28.1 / 56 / 0.05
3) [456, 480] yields 24.9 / 50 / 0.05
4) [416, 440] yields 26.3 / 52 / 0.03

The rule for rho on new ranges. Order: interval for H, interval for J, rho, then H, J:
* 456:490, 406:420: 4.74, 2.11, 2.25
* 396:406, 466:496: 4.83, 2.25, 2.15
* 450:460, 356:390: 3.67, 2.15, 1.71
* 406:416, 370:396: 3.72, 2.27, 1.64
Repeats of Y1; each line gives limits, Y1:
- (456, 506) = 115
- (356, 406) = 136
